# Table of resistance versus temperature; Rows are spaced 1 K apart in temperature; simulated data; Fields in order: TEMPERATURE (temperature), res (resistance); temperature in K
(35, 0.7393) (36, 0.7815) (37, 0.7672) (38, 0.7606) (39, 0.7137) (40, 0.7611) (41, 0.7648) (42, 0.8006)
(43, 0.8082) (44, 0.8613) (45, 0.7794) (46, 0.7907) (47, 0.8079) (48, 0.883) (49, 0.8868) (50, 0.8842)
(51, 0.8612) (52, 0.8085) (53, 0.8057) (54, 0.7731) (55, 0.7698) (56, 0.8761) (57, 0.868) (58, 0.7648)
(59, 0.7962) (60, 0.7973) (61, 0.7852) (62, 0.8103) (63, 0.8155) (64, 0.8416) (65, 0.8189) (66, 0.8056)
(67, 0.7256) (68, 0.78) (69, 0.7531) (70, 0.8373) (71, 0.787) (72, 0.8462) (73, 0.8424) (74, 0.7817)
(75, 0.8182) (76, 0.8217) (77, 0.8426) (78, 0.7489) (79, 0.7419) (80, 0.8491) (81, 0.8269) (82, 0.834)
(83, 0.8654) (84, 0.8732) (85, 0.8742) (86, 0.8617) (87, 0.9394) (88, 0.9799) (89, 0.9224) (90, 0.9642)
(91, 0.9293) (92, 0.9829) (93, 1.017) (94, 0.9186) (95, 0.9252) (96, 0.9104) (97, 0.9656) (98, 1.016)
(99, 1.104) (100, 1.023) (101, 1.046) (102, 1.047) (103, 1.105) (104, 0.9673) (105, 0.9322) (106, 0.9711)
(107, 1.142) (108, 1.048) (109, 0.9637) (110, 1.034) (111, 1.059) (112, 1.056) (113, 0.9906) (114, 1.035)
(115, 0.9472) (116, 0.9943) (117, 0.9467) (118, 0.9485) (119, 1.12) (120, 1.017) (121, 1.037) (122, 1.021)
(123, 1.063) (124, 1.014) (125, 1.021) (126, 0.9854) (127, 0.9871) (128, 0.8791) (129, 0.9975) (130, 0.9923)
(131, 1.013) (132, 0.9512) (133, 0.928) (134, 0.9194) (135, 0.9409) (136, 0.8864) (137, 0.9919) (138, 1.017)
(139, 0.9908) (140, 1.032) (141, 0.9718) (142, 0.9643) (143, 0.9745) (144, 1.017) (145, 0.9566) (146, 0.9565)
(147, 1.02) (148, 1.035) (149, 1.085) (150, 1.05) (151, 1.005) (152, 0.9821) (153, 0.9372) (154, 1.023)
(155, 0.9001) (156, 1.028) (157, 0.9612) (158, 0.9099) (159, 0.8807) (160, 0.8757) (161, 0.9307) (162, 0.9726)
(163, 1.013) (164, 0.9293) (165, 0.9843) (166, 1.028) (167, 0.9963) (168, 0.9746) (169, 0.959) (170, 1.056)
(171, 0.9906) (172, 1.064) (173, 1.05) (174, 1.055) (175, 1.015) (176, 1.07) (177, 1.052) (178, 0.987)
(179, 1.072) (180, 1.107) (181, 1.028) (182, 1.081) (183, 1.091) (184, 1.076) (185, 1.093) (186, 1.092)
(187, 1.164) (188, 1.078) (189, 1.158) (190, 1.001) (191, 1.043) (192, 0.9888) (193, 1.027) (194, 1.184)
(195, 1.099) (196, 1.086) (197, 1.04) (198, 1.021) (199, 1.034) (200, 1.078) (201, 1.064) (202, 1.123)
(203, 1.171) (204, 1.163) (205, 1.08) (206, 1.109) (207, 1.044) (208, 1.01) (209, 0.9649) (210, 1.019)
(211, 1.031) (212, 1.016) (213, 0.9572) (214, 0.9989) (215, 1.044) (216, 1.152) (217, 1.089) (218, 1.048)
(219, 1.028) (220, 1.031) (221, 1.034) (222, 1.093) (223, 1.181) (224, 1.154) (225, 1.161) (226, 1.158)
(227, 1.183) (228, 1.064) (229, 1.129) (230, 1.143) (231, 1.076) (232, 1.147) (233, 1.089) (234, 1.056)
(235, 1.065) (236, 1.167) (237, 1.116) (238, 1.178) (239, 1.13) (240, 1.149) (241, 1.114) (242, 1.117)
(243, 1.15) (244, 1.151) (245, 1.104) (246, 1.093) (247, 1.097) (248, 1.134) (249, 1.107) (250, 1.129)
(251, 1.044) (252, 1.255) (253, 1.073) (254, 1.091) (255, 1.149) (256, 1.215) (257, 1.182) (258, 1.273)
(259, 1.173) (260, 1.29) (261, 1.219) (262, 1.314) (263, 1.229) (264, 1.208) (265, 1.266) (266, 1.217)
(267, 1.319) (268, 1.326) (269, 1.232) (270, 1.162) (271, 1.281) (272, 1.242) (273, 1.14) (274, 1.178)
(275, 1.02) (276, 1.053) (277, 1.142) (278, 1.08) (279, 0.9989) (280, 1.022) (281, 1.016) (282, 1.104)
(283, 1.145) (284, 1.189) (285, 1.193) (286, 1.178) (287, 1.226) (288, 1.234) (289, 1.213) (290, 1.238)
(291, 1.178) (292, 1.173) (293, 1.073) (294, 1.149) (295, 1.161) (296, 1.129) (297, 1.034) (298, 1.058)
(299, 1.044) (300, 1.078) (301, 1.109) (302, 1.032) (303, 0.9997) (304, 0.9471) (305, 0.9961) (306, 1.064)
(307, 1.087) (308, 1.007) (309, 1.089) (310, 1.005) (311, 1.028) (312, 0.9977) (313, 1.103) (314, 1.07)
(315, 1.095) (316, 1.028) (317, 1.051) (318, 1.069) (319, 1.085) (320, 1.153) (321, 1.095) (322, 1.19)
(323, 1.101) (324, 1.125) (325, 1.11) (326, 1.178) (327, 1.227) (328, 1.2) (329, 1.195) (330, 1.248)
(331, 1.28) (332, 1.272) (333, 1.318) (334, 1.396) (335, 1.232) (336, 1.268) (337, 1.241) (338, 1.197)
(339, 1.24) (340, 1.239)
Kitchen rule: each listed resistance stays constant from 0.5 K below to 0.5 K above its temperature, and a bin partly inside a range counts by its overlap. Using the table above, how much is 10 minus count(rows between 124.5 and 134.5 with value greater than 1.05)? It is 10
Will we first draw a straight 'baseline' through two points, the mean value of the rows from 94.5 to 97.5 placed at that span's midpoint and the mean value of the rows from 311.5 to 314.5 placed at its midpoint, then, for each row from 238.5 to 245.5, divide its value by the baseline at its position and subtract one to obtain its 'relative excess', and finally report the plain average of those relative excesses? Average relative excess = 0.11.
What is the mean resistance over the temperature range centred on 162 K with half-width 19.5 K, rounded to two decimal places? 1.00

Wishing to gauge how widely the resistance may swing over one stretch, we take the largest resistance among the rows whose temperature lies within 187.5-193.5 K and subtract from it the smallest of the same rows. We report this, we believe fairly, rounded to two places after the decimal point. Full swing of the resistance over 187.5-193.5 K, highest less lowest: 0.17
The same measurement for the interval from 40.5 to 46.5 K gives 0.10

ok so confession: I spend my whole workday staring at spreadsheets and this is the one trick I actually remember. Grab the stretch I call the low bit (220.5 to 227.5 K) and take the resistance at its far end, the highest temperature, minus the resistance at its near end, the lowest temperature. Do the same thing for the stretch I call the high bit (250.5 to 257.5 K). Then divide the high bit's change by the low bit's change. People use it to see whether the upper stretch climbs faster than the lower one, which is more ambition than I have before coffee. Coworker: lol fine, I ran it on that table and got 1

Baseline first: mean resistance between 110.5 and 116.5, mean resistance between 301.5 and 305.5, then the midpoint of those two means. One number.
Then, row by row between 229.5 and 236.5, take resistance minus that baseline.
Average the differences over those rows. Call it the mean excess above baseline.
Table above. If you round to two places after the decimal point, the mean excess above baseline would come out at 0.10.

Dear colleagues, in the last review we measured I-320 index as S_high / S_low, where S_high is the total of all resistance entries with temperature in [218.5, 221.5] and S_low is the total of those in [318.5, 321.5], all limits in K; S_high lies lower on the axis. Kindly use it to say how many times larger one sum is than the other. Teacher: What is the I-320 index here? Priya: 0.93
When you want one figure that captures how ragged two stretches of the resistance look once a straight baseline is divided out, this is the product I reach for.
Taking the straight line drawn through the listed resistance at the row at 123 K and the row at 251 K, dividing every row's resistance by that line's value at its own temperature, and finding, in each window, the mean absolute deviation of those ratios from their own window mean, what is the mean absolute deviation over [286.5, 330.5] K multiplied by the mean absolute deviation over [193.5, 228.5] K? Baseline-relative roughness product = 0.0032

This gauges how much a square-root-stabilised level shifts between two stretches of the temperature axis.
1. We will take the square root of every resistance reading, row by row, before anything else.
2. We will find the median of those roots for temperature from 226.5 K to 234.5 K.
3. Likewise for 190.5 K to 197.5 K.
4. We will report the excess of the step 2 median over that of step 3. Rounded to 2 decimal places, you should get 0.03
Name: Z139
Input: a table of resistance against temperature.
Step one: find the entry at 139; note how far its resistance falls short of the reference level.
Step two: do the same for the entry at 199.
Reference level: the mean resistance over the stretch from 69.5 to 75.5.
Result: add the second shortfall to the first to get -0.4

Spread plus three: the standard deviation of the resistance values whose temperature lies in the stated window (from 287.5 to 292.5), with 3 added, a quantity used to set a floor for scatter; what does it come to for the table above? 3.03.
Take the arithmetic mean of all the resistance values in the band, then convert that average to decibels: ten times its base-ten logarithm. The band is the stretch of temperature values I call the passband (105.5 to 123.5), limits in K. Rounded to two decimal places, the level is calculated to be 0.09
